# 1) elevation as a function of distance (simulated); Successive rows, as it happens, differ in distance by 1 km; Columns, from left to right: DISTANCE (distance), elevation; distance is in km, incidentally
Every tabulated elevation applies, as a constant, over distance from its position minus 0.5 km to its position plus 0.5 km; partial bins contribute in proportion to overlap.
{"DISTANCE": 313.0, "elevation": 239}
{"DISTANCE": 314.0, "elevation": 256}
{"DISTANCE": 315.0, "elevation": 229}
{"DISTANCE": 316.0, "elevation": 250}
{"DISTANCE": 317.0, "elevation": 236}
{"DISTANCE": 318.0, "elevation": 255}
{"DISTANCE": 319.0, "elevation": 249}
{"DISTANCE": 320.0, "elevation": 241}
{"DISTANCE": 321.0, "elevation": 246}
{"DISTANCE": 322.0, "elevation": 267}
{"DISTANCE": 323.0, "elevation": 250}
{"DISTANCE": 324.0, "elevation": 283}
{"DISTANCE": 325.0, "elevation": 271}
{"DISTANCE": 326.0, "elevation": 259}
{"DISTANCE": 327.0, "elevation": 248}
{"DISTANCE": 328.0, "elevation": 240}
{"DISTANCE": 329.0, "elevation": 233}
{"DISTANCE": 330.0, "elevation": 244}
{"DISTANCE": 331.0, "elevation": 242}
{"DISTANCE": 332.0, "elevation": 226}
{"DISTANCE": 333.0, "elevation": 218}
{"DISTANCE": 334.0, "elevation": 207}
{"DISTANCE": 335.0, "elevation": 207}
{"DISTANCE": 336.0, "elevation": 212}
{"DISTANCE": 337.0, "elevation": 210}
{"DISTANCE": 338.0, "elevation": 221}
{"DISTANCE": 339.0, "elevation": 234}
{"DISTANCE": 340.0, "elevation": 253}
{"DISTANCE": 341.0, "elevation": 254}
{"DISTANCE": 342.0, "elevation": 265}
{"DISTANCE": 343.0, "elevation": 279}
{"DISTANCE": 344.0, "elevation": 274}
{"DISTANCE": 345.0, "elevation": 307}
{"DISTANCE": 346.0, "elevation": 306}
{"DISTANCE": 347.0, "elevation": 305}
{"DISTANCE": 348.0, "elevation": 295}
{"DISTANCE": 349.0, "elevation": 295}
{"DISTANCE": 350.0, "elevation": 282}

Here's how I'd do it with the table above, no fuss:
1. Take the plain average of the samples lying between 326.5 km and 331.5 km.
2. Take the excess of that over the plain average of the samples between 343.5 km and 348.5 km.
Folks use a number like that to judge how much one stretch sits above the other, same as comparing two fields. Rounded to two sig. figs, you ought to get -56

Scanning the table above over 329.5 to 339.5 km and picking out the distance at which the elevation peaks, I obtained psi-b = 330.0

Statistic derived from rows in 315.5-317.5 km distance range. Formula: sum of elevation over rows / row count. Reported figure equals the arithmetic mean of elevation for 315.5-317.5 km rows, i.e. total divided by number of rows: 243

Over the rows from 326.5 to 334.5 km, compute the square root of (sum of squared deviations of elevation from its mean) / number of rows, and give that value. 13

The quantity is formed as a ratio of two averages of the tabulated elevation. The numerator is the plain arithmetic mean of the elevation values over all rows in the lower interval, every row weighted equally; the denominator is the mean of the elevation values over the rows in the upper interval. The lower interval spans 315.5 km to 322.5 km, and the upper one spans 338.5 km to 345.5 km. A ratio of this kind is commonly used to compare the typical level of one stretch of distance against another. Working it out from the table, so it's 0.93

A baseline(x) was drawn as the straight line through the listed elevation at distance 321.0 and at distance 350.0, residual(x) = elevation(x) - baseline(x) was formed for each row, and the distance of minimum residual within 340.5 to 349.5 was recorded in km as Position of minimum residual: 341.0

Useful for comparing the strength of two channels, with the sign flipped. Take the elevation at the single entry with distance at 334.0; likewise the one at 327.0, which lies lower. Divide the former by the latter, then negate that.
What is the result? -0.83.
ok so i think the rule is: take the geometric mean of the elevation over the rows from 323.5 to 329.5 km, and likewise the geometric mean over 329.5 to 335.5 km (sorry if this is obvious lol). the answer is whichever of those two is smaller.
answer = 224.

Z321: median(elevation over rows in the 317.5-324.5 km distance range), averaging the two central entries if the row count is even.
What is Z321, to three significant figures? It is 250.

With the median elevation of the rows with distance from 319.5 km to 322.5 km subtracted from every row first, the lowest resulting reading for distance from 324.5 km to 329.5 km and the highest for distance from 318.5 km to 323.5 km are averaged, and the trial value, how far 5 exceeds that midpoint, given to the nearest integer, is 1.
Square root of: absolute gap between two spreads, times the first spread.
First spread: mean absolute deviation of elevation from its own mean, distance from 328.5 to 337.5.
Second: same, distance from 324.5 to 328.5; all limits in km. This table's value 5.1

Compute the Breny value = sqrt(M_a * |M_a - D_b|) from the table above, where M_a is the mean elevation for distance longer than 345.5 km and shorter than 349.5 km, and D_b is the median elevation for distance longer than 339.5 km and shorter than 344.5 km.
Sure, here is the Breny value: 103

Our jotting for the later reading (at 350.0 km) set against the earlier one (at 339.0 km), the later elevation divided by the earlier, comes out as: 1.21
